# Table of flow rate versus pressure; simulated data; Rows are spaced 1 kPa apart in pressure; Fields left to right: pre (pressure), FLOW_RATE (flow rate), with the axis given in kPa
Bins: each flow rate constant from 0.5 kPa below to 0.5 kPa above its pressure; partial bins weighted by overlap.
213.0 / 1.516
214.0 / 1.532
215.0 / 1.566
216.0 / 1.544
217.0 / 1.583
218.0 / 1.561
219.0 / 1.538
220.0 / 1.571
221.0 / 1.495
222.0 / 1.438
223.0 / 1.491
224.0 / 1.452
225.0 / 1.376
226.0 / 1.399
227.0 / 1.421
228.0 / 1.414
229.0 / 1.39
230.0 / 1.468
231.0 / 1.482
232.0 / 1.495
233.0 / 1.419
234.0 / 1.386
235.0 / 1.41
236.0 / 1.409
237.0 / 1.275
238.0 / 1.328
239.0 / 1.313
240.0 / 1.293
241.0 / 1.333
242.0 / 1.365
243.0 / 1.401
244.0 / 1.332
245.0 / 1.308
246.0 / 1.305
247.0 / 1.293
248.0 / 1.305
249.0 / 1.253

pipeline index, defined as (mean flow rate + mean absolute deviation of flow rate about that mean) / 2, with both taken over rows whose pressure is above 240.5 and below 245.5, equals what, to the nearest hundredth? 0.69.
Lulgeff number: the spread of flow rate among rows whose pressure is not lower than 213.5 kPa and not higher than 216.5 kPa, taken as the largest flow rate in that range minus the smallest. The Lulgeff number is 0.034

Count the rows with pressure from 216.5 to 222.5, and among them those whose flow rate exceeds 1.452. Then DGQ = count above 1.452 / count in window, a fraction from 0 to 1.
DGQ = 0.8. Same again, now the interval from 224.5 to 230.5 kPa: 0.2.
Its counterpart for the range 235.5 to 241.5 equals 0.0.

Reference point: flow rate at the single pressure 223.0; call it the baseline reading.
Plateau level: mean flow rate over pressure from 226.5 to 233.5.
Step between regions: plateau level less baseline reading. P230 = -0.050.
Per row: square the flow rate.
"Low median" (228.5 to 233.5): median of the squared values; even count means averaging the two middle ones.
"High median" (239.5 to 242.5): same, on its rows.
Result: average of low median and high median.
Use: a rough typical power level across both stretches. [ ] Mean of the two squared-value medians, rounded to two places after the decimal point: 1.97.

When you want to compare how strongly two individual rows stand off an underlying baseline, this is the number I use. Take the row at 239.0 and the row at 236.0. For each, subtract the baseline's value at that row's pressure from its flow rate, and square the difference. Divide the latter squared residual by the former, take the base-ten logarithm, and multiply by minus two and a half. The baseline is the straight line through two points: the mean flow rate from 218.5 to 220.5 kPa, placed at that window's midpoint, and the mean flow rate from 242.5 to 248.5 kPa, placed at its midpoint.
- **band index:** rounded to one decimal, 9.7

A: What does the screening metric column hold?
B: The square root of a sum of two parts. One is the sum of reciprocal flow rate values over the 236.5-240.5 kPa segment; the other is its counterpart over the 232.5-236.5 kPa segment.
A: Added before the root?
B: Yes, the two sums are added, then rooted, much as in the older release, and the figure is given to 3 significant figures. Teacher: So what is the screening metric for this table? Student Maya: 2.43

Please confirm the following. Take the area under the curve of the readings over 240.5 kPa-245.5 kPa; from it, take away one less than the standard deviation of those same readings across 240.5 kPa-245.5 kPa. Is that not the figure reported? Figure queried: 7.7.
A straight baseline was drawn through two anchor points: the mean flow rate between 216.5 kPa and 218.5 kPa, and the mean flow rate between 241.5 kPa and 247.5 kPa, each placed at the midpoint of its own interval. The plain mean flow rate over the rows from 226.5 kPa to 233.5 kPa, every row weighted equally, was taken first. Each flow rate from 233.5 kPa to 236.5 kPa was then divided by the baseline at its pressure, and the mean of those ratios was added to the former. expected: 2.43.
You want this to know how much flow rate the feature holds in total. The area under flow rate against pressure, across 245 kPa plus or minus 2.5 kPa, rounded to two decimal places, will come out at 6.64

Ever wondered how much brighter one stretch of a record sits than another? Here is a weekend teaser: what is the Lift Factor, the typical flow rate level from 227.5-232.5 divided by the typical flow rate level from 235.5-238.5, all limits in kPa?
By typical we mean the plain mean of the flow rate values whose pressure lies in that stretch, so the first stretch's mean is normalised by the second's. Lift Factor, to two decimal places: 1.08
